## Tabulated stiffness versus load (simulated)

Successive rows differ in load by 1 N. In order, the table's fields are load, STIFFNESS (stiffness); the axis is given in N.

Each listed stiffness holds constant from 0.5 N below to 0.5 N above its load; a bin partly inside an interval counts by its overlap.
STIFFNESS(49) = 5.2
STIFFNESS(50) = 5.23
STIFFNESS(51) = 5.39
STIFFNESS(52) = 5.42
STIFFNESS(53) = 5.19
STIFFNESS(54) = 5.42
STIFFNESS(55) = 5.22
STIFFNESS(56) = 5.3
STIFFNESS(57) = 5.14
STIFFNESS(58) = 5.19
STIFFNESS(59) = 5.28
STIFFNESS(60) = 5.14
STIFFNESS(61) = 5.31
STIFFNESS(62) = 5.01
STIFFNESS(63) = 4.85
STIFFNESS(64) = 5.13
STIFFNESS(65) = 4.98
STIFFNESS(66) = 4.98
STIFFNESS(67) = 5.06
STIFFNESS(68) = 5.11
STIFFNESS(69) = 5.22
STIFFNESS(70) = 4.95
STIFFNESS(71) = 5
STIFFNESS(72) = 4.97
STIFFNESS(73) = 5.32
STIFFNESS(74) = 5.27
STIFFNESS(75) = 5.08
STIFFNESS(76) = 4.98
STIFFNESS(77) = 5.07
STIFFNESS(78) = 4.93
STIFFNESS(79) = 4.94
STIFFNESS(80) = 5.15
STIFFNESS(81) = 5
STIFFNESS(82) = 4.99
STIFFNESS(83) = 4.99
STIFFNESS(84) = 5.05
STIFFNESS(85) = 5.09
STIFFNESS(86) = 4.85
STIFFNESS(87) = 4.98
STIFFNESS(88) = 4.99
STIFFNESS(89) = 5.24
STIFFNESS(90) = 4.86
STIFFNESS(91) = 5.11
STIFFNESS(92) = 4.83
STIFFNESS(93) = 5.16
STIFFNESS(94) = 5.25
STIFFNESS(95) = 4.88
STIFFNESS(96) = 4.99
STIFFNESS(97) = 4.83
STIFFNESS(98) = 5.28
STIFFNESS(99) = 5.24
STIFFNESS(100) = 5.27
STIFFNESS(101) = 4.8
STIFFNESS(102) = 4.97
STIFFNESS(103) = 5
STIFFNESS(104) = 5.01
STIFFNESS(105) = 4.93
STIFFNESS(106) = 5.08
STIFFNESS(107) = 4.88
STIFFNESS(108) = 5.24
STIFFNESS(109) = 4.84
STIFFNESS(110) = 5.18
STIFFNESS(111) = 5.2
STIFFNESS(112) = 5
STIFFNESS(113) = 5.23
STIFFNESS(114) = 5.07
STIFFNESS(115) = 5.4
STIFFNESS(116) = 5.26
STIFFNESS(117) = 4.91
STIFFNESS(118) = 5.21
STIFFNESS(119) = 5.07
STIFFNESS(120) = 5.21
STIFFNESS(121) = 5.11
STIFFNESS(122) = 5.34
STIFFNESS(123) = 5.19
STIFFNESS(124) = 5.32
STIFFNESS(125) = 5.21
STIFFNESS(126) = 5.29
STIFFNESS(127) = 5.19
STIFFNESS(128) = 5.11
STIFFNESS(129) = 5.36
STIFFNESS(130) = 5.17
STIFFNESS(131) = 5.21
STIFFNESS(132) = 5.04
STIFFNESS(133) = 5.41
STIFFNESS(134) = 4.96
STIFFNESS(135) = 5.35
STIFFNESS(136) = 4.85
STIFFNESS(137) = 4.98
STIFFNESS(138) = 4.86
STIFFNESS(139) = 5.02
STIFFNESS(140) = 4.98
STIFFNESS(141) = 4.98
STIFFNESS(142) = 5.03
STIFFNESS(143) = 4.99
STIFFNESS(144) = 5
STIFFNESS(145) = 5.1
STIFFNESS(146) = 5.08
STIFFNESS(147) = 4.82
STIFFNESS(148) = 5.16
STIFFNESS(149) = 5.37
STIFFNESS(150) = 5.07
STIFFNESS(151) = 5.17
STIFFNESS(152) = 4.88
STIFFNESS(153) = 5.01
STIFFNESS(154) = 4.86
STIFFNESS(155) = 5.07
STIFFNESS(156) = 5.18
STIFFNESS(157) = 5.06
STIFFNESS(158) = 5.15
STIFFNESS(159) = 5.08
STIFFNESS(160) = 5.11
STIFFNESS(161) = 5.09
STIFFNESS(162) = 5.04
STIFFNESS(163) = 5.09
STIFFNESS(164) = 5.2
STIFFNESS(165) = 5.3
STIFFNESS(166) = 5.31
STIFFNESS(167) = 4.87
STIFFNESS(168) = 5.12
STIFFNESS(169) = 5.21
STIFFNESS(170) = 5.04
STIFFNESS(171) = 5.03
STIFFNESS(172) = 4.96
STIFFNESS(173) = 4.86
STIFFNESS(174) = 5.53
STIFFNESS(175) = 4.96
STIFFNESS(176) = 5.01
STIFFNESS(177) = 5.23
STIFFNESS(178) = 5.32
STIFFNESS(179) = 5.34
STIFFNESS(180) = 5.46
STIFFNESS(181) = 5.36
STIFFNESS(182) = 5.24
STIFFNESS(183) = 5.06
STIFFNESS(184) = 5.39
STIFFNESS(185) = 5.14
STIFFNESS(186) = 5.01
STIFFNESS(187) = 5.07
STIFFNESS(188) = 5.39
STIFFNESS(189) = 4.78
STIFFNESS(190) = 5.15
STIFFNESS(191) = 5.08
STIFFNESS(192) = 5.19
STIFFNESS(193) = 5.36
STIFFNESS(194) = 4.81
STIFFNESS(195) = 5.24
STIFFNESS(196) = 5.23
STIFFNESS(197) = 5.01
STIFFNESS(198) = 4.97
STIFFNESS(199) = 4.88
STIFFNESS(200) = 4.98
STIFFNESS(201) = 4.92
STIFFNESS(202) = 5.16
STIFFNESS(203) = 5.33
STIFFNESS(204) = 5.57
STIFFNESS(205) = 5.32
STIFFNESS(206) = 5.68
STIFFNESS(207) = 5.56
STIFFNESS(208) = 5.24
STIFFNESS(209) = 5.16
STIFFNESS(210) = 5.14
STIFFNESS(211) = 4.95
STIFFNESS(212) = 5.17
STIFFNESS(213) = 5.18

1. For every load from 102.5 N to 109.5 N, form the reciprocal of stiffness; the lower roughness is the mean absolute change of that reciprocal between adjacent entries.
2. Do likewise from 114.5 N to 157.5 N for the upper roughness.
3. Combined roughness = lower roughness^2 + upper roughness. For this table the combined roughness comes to 0.0067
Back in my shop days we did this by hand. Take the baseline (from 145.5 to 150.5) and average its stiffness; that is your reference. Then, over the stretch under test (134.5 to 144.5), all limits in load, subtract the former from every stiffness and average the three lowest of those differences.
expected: -0.20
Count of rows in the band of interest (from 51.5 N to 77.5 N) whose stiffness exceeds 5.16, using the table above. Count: 11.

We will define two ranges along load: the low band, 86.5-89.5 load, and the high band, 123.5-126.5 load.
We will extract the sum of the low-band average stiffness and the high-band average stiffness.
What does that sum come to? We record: 10.3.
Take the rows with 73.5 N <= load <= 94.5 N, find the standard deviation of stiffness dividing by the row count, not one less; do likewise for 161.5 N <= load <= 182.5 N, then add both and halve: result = 0.154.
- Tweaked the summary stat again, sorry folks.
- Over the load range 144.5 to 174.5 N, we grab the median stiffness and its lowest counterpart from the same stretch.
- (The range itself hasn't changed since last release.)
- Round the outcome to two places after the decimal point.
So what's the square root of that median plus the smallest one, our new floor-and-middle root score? 3.15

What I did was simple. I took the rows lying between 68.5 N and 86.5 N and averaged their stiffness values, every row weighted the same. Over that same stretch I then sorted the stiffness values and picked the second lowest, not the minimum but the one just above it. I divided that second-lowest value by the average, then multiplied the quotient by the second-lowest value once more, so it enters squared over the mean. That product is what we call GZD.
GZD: 4.82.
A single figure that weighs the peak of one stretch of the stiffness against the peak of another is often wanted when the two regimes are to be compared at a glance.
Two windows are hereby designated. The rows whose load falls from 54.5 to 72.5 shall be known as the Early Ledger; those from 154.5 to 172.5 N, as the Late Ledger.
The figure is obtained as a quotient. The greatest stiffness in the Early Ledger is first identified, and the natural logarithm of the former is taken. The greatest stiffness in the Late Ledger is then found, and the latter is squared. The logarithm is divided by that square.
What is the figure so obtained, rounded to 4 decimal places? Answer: 0.0592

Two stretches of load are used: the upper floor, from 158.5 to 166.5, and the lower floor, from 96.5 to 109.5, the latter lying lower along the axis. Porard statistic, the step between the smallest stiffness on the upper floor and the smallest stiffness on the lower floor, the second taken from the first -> 0.24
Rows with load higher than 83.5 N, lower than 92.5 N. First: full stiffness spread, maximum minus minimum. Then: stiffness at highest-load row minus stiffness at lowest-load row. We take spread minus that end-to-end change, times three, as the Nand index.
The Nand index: 1.89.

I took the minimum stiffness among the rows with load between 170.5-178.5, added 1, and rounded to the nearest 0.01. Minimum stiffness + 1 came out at 5.86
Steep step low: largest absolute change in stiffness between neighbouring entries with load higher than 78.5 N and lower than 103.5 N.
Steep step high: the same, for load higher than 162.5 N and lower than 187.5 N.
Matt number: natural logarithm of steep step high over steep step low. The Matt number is 0.35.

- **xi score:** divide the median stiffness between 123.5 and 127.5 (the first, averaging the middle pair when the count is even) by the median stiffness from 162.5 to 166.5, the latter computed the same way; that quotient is 1.00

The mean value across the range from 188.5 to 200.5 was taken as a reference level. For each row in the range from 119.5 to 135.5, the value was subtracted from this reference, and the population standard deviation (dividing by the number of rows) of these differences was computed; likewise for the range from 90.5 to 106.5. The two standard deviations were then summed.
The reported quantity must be 0.280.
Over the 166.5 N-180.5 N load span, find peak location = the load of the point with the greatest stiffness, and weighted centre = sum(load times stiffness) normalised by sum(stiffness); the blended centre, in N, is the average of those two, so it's 173.8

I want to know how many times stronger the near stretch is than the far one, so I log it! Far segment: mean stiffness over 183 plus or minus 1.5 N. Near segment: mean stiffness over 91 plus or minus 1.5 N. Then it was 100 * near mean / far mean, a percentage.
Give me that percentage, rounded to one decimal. 94.3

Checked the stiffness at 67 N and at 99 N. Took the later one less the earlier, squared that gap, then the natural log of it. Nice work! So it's -3.4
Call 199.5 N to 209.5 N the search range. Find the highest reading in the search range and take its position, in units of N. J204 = 206 N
